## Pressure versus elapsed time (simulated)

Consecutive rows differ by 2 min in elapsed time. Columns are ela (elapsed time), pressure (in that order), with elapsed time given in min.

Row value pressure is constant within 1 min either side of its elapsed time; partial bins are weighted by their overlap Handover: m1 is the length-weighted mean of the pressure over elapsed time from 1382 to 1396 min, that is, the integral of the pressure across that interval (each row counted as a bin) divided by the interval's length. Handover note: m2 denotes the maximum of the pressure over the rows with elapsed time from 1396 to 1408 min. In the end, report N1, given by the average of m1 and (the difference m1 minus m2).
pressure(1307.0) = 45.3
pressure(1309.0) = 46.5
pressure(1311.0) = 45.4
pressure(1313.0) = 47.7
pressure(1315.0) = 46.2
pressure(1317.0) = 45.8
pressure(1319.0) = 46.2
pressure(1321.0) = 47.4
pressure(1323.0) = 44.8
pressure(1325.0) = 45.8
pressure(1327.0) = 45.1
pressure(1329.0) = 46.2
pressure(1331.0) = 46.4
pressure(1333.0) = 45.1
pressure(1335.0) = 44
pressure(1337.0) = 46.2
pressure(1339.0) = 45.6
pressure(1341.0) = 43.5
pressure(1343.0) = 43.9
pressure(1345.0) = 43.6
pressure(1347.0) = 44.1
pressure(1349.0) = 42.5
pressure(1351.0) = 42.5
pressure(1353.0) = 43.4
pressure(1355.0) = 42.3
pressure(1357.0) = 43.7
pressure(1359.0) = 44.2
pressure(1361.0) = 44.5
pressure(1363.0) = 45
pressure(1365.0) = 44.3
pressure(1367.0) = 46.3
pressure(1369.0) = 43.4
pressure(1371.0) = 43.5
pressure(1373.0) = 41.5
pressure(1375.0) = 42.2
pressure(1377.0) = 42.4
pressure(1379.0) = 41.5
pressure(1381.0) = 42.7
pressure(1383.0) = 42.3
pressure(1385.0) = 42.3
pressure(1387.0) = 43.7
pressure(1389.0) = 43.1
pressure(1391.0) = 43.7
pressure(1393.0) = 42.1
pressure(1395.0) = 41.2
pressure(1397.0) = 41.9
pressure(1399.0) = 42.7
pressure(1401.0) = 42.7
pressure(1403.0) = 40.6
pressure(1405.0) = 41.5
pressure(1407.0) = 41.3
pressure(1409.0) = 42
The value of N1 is 21.3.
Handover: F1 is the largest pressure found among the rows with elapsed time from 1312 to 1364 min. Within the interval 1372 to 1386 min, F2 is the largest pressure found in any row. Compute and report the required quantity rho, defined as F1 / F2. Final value 1.12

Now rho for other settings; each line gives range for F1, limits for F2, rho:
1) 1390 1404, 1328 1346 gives 0.94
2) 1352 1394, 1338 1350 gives 1.02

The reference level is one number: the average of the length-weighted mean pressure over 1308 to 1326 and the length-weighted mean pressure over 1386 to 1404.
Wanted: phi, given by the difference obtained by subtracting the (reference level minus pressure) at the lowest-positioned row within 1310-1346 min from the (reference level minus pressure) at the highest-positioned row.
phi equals 1.80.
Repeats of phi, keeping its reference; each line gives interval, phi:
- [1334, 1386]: 1.70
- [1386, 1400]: 1.00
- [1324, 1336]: 1.80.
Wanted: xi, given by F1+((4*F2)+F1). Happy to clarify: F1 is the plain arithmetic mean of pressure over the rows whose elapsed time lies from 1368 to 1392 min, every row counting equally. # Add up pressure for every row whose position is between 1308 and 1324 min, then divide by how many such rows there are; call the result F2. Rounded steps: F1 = 42.7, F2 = 46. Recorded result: 270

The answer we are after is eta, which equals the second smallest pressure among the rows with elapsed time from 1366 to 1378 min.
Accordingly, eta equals 42.2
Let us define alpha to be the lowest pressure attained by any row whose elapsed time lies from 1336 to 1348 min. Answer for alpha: 43.5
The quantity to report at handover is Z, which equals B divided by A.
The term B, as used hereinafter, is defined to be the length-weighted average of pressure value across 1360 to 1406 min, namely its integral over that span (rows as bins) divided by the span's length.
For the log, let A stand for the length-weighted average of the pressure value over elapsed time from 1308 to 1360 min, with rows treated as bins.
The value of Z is 0.95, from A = 44.9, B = 42.83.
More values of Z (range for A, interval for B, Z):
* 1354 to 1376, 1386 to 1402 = 0.98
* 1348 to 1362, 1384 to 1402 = 0.98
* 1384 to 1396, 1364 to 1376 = 1.02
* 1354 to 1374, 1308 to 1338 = 1.05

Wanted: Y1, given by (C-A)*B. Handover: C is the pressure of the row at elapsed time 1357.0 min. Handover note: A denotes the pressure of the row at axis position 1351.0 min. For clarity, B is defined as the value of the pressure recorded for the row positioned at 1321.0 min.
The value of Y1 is 57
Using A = 42.5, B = 47.4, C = 43.7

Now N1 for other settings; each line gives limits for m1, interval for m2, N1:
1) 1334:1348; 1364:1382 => 21.3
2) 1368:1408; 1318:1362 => 18.6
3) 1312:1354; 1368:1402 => 23.2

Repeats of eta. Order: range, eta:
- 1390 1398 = 41.9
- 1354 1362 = 43.7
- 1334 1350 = 43.5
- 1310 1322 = 45.8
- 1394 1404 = 41.2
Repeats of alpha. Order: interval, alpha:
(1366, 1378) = 41.5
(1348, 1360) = 42.3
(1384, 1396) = 41.2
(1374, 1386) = 41.5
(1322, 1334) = 44.8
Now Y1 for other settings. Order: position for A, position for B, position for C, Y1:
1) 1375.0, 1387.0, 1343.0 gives 74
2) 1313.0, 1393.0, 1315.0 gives -63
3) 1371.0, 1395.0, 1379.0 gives -82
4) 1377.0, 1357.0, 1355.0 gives -4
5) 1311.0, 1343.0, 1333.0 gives -13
